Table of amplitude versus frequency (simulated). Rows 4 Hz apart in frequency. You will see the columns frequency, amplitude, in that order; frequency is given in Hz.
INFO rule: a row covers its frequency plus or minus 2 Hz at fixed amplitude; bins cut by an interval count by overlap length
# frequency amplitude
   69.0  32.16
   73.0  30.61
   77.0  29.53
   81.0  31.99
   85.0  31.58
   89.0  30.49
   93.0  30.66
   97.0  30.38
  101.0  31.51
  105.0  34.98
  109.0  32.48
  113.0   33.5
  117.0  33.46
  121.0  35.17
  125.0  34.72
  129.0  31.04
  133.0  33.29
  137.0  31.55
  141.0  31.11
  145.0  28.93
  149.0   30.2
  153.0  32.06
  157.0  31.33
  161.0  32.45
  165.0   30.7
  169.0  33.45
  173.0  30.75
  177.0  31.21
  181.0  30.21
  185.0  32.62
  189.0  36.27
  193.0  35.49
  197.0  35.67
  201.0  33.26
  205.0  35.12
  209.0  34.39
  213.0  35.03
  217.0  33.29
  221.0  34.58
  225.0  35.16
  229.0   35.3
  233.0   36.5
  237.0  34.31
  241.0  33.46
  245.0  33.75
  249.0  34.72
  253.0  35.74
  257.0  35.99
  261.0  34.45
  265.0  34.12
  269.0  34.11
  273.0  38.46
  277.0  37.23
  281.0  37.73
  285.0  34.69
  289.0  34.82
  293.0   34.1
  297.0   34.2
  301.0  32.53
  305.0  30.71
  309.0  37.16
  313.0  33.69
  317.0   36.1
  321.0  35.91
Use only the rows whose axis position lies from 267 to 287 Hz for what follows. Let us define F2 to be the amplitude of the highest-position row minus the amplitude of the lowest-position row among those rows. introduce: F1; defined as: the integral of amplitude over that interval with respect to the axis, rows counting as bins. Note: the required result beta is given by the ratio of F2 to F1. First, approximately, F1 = 729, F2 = 1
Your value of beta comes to 0.0008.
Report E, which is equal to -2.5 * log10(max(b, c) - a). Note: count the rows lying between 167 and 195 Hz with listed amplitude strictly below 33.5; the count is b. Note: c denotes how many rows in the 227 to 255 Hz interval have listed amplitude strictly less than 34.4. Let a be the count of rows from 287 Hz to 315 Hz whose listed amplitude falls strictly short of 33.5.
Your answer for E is -1.2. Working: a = 2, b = 5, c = 3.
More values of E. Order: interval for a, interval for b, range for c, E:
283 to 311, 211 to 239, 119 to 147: -1.2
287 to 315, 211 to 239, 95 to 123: -1.2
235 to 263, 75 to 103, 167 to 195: -1.9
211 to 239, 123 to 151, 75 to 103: -1.9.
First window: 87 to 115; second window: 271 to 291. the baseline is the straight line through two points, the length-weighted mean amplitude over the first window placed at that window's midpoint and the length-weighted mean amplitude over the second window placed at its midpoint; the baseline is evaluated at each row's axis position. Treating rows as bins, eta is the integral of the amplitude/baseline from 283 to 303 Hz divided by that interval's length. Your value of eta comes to 0.92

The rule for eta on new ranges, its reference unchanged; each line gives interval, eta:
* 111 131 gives 1.03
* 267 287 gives 1.00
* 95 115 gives 1.01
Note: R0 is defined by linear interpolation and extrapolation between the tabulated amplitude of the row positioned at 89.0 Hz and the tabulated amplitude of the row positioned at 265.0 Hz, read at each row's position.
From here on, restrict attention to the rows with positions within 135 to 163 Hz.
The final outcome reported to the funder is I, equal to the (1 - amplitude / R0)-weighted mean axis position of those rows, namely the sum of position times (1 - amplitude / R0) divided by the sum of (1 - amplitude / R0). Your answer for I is 145.5 Hz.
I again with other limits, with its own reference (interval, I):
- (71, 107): 96.8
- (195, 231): 212.1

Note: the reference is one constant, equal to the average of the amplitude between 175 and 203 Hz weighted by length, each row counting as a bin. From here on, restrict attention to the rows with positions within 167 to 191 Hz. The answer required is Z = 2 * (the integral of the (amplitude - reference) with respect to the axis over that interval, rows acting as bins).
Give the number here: -53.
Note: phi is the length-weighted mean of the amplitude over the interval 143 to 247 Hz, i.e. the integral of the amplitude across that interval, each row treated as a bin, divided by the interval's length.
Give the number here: 33.3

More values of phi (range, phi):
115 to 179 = 32.0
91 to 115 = 32.3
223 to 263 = 34.9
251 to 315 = 35.0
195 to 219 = 34.5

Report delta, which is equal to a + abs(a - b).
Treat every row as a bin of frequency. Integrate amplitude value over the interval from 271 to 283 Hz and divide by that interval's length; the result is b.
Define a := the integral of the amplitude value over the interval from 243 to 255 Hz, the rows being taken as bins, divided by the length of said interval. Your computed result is 37.8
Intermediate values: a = 34.7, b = 37.8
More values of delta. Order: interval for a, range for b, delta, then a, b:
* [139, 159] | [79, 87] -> 31.8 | 30.7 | 31.8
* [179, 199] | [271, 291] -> 36.6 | 34.1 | 36.6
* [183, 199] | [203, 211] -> 35.3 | 35.0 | 34.8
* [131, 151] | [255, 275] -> 35.4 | 31.0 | 35.4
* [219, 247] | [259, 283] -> 36.0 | 34.7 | 36.0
